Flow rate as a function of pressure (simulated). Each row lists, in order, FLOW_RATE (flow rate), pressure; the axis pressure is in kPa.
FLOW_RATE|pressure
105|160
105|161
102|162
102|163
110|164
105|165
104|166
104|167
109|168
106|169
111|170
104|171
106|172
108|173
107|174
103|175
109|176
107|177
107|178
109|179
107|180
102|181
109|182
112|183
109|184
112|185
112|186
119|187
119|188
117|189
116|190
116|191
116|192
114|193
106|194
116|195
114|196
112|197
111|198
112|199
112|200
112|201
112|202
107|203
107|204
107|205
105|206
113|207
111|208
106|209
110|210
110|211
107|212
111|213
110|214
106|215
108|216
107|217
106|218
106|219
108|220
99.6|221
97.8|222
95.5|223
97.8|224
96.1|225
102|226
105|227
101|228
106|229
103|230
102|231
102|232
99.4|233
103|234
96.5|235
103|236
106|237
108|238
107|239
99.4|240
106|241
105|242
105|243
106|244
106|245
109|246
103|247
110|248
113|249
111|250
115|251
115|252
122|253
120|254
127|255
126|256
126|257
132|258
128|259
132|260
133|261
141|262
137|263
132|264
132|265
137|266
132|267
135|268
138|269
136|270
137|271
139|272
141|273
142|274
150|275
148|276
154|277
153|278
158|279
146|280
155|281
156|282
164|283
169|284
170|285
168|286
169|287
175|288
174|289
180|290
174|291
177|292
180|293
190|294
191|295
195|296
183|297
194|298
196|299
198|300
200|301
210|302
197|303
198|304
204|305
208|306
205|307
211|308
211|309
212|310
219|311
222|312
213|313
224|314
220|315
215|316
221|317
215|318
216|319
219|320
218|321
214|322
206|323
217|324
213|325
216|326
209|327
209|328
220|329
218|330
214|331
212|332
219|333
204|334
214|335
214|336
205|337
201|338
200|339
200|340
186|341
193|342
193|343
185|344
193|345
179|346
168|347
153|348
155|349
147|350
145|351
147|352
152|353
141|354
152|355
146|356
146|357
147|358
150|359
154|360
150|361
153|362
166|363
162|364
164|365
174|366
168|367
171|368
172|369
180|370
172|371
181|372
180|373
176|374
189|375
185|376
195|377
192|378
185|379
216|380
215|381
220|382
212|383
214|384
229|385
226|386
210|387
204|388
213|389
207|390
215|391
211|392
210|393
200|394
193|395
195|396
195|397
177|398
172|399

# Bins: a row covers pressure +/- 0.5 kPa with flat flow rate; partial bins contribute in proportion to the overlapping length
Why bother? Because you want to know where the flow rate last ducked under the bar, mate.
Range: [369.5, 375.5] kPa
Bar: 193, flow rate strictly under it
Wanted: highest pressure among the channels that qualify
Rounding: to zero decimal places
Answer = 375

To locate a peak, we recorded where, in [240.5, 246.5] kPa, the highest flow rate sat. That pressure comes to 246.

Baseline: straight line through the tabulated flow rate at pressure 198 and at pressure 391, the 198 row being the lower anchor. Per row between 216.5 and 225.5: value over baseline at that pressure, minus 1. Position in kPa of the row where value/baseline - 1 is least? 225 kPa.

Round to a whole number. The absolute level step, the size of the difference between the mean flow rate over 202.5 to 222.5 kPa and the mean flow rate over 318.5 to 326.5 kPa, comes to 108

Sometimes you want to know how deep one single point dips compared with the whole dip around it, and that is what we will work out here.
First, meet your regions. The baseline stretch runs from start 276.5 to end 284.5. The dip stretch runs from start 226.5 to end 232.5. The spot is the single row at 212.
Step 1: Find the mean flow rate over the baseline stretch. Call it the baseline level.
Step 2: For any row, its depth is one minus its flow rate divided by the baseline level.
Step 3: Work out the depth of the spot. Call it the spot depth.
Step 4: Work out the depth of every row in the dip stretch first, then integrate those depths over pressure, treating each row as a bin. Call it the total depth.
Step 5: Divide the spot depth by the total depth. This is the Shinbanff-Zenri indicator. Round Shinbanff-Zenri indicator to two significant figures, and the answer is 0.15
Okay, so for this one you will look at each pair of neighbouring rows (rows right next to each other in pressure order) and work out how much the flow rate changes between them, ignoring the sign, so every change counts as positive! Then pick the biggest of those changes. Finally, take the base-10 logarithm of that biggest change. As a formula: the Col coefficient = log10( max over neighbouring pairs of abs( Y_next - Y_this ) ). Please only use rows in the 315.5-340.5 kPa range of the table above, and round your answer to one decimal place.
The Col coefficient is 1.2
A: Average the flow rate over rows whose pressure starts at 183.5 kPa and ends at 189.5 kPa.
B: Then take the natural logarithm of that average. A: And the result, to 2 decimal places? 4.74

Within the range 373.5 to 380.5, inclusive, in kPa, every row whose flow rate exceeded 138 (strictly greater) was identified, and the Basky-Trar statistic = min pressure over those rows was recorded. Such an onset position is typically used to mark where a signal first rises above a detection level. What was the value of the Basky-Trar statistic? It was 374 kPa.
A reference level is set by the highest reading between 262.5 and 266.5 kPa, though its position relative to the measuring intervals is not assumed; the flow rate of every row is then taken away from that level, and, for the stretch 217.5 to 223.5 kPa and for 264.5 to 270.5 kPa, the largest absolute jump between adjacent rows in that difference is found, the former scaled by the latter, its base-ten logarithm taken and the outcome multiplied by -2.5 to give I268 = -0.56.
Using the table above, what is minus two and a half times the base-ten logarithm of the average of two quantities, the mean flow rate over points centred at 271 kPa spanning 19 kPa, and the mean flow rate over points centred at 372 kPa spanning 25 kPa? -5.5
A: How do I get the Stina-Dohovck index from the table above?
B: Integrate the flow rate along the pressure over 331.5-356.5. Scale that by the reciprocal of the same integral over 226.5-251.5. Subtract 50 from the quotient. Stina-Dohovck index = -48.3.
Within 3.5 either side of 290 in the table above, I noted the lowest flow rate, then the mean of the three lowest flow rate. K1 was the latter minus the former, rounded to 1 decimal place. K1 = 3.3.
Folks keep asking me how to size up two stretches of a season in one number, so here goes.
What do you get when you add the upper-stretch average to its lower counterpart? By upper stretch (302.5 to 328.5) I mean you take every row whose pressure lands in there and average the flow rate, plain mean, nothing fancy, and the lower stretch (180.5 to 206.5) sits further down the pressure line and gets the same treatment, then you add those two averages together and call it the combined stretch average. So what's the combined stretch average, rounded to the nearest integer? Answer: 325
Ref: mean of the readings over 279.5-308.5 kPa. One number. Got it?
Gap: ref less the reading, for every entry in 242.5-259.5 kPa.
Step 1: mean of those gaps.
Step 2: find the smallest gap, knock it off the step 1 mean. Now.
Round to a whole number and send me 16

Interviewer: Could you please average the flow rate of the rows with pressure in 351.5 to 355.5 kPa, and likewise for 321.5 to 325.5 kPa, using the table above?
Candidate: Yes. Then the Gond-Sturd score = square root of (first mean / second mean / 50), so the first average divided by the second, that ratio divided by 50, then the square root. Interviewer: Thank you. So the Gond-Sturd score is 0.118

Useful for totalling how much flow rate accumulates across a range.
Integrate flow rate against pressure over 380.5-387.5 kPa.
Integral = 1526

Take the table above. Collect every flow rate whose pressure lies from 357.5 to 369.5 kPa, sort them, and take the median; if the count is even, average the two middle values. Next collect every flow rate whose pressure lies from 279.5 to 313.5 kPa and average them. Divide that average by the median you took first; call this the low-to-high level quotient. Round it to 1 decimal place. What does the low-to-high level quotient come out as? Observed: 1.2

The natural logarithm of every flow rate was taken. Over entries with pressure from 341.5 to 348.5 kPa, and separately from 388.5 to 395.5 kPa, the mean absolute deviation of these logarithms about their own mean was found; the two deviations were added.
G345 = 0.10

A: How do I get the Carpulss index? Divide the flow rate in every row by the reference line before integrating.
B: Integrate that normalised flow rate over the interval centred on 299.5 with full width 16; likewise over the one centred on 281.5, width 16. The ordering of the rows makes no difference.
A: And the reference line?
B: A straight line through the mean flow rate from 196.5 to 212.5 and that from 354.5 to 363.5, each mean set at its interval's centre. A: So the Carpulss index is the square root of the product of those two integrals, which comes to 21.2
